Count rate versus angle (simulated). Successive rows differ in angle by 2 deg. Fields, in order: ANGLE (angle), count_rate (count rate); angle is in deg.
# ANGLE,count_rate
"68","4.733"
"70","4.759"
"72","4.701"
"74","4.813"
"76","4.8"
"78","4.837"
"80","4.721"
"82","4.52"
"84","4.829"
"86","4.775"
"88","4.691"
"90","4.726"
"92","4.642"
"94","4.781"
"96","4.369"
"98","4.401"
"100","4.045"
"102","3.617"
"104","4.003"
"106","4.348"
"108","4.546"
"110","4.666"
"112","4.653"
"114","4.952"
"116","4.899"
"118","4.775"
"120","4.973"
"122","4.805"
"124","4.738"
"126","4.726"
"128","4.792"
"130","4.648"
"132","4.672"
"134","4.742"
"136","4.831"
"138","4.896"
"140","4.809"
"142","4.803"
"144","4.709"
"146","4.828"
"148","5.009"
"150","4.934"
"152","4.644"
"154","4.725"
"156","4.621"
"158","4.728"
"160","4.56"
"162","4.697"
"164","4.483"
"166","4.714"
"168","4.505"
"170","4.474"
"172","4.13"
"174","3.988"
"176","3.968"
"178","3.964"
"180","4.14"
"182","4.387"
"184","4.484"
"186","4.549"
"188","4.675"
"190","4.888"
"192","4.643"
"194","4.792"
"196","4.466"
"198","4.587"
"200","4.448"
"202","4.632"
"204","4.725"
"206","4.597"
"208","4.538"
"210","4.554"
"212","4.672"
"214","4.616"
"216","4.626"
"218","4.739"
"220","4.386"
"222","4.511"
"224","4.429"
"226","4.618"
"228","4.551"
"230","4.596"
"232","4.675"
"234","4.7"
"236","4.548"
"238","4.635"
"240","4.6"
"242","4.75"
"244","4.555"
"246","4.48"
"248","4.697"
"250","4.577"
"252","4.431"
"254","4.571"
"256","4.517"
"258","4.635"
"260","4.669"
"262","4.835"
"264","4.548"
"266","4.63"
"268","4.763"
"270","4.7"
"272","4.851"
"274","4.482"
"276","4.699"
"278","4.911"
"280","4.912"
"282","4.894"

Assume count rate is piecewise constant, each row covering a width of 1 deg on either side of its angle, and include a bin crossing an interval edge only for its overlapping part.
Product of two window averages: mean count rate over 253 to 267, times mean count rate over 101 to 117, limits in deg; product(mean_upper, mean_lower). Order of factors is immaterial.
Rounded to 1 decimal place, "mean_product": 20.6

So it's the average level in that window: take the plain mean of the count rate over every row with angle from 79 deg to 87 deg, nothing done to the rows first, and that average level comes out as 4.71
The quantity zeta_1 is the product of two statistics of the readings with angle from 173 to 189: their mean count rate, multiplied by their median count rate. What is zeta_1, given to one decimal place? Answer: 18.2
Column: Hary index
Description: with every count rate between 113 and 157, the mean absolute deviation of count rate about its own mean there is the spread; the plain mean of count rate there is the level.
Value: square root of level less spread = 2.17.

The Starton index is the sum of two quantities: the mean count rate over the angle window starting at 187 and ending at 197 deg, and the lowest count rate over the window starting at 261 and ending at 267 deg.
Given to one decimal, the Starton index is 9.2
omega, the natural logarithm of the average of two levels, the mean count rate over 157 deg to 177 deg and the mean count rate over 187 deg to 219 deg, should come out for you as 1.51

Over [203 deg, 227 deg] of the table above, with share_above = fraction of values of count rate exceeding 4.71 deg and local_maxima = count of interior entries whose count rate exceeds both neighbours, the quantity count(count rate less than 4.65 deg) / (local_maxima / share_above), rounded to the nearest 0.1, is 0.5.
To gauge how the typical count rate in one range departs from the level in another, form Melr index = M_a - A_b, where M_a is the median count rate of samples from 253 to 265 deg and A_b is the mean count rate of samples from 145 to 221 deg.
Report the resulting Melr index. 0.05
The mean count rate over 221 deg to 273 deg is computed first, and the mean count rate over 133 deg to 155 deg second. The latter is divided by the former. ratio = 1.04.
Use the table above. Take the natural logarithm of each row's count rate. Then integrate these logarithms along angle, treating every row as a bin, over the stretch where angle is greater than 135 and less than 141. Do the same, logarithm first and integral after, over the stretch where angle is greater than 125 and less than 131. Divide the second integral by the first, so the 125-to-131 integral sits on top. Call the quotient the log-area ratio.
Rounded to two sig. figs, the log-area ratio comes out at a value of 0.98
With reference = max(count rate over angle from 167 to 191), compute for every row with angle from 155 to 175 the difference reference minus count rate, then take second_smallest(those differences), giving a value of 0.17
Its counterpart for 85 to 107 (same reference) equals 0.11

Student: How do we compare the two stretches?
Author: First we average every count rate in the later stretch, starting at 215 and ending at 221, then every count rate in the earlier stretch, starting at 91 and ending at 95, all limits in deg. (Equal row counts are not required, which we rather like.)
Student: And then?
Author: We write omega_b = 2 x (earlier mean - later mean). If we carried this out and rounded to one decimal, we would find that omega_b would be 0.3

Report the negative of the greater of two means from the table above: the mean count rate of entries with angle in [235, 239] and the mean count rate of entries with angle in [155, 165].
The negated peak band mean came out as -4.62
